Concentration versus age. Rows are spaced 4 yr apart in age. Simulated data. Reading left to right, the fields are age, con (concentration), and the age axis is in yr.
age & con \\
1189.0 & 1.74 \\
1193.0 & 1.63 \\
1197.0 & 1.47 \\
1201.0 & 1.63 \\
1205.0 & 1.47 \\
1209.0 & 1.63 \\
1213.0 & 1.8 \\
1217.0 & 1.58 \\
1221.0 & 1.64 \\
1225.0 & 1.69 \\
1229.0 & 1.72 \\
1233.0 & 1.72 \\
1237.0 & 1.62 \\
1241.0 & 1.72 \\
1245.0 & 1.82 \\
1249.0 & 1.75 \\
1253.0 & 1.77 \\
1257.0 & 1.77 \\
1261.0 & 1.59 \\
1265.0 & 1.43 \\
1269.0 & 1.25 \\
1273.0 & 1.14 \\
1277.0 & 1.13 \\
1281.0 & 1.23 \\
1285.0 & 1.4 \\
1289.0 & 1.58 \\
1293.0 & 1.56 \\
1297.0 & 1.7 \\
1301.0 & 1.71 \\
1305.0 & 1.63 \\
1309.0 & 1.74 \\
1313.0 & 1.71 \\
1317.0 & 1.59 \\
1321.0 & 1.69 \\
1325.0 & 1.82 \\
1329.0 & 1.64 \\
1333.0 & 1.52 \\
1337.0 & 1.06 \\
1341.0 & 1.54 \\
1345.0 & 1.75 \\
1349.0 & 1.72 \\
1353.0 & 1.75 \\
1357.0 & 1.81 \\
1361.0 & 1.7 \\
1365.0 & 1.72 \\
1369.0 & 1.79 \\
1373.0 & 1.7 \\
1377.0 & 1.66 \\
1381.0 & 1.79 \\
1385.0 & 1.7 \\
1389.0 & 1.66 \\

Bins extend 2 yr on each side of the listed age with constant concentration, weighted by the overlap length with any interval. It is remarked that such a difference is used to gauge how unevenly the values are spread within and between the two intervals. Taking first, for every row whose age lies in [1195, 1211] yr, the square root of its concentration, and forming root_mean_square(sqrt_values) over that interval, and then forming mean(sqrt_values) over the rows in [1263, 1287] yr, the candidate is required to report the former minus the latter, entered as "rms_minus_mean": 0.12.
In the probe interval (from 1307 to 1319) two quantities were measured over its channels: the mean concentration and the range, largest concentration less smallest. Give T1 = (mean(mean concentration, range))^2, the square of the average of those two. 0.84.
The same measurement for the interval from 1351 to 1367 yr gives 0.86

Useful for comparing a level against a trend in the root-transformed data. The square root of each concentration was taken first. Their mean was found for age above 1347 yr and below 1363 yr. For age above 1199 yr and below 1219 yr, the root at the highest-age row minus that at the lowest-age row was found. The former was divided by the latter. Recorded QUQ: -67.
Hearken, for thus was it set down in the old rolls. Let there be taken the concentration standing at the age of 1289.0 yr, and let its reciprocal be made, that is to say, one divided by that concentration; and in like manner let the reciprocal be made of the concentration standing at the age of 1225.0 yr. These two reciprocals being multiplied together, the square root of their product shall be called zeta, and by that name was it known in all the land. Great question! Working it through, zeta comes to 0.612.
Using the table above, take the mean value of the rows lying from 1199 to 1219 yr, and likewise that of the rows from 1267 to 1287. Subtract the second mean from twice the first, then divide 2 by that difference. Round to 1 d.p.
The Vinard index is 1.0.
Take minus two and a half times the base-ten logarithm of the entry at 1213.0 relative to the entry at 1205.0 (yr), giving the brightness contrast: -0.220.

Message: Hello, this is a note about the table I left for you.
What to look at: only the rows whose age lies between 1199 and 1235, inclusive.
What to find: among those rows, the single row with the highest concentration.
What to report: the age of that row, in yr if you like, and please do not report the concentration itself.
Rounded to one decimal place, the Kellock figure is 1213.0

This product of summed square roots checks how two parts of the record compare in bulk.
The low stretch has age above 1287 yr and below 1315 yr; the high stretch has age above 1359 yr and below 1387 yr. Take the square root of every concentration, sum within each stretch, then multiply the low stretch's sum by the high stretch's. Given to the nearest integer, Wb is 83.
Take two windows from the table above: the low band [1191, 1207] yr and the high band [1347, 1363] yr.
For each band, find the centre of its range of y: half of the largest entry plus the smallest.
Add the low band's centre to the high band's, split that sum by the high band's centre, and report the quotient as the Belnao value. 1.88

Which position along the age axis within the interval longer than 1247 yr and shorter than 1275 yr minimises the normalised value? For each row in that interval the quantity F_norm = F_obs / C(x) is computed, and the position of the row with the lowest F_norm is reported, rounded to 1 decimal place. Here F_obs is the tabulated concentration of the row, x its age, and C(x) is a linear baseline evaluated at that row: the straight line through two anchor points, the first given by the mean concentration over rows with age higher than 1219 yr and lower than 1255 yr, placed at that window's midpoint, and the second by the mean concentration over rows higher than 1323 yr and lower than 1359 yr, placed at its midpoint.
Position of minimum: 1273.0 yr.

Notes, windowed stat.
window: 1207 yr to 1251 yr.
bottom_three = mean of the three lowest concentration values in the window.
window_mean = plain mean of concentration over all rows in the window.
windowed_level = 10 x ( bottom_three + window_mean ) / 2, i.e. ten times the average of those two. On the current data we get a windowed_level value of 16.5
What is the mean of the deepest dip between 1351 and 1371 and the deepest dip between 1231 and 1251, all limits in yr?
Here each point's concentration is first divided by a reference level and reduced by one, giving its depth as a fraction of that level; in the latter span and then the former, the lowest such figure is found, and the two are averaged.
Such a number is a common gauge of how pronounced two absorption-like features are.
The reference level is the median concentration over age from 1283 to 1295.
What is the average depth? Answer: 0.06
